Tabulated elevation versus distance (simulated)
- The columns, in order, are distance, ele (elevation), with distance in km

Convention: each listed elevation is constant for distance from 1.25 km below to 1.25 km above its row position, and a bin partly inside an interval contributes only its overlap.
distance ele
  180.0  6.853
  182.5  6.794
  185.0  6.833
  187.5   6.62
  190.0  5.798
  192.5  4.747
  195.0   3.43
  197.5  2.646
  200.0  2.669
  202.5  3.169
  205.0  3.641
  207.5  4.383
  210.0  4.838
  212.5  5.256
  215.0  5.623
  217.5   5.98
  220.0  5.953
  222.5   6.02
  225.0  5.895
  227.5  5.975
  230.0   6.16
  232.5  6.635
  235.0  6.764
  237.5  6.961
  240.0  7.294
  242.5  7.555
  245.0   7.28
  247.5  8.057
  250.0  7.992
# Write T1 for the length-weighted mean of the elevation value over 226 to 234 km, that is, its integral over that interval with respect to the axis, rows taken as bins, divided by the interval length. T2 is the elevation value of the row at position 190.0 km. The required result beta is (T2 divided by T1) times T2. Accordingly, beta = 5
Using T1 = 6.3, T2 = 5.798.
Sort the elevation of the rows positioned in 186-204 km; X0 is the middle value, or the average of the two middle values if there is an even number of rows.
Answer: 3.4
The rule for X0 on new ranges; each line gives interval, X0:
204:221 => 5.3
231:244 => 7.0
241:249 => 7.6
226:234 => 6.2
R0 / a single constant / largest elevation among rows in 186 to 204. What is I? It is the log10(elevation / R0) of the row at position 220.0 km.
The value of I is -0.05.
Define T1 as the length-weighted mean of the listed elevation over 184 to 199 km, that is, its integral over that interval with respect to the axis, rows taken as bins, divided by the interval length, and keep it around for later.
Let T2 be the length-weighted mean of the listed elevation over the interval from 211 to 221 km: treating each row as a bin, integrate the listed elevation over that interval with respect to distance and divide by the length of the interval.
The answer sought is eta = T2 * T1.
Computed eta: 28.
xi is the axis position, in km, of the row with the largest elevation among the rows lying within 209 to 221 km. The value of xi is 217.5 km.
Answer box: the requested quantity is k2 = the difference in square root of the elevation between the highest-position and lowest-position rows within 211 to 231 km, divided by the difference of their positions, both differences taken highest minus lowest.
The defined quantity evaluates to 0.011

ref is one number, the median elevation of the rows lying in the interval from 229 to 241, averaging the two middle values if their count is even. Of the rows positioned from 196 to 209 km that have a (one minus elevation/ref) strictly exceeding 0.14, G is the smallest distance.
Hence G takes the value 197.5 km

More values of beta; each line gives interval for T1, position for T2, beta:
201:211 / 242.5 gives 14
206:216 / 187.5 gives 9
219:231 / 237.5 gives 8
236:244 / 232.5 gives 6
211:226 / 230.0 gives 7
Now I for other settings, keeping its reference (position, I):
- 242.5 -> 0.06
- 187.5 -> 0.00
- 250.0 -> 0.08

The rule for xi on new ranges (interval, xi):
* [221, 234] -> 232.5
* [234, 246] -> 242.5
